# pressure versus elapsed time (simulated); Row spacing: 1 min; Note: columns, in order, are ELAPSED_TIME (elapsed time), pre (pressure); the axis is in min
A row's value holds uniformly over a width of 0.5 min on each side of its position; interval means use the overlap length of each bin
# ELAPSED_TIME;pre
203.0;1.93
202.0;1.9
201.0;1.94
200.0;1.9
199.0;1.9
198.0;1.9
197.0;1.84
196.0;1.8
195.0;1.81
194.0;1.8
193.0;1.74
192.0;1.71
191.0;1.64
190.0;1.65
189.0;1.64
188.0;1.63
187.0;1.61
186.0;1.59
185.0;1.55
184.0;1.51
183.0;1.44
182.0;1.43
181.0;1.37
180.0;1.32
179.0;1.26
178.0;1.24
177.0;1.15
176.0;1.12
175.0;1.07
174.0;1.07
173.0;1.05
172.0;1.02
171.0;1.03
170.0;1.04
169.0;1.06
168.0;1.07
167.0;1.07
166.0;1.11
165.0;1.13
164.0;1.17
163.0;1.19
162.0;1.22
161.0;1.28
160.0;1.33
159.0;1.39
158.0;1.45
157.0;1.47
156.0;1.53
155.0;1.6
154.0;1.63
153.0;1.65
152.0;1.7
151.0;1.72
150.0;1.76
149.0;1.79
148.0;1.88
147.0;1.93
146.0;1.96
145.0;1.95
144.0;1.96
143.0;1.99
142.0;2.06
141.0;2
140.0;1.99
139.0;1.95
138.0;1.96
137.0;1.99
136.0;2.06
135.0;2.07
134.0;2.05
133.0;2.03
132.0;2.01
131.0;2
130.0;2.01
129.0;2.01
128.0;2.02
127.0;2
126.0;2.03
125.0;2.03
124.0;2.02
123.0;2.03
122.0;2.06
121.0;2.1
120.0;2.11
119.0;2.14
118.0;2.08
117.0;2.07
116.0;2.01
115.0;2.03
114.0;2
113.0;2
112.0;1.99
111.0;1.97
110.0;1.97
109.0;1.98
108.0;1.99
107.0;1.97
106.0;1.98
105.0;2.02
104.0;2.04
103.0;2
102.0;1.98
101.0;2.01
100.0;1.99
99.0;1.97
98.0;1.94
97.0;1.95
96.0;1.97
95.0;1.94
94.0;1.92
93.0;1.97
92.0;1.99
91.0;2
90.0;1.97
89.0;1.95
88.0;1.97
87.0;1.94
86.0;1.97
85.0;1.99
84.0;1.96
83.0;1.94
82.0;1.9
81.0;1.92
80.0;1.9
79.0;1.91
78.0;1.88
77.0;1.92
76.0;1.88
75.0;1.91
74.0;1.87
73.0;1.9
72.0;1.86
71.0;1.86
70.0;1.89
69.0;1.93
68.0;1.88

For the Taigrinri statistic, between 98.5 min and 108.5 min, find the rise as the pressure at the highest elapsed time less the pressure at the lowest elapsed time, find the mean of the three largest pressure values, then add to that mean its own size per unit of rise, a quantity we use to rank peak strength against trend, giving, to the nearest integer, 103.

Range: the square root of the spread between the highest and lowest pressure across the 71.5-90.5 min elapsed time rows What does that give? 0.36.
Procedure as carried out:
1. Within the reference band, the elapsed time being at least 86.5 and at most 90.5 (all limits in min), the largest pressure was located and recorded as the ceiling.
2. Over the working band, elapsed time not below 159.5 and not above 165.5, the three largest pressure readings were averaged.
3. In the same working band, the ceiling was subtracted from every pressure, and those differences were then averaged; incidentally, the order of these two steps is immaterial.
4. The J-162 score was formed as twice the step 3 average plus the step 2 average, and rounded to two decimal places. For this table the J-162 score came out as -0.22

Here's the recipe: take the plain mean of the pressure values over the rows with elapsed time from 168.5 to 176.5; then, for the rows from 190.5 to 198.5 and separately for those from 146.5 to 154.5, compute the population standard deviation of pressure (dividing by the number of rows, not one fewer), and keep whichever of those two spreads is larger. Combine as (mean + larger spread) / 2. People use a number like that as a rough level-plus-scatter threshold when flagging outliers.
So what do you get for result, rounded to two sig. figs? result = 0.58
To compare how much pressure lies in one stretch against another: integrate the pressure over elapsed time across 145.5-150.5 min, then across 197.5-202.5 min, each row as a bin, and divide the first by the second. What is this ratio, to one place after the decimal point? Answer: 1.0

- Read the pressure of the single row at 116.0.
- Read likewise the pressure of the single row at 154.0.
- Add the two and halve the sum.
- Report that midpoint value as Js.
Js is 1.82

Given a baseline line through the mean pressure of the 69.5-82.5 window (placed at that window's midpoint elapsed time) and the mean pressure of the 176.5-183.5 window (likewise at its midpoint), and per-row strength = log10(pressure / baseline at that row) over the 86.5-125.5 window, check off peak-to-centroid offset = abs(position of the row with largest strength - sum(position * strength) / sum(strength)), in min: 8.9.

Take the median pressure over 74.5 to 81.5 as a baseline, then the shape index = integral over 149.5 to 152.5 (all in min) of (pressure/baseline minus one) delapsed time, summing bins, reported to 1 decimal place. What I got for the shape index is -0.3 min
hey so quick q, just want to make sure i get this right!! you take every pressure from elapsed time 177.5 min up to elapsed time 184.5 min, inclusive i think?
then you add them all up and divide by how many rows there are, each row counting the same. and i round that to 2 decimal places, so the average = 1.37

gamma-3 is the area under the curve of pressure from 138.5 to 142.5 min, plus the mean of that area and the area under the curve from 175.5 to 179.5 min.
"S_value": 14.4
